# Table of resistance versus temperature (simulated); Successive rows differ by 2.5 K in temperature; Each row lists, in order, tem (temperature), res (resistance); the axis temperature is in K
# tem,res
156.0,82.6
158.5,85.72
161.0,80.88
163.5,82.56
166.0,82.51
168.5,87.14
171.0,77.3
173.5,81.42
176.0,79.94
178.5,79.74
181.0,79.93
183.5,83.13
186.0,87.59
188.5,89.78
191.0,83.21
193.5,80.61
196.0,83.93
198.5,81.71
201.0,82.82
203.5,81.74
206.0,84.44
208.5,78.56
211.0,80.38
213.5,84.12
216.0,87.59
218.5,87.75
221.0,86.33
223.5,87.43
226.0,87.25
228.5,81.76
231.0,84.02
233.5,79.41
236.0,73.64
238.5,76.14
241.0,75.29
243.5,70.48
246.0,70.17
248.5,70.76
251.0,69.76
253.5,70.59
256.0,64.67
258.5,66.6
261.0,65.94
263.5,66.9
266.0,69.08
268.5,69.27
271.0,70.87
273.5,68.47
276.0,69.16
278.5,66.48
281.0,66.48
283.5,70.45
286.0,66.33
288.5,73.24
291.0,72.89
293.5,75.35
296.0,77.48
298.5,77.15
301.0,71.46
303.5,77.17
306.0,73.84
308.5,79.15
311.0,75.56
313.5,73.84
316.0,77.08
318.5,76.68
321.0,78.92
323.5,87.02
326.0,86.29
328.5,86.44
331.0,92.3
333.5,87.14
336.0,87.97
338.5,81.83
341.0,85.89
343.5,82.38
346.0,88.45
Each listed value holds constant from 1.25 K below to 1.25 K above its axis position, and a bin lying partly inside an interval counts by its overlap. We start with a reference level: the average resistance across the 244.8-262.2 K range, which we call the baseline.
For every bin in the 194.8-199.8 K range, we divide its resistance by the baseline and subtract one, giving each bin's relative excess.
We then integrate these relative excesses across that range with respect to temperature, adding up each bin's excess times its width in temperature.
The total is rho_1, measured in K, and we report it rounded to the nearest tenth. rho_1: 1.1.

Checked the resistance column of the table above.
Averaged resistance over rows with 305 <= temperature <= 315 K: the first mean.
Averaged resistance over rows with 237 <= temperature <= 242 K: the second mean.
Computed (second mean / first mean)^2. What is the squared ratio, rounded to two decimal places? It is 1.00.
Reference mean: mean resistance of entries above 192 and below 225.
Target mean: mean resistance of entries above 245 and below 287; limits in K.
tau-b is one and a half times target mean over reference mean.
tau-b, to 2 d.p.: 1.23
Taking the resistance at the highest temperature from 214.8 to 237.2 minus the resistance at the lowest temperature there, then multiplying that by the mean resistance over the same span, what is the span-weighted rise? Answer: -1171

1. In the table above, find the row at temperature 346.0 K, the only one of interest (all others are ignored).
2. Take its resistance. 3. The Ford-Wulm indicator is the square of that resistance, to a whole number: 7823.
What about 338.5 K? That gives 6696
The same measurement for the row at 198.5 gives 6677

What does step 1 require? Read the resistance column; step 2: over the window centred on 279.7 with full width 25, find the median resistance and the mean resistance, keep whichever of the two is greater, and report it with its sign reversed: -69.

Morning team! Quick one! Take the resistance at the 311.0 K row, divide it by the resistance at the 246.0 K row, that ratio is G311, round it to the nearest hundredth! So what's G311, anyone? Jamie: 1.08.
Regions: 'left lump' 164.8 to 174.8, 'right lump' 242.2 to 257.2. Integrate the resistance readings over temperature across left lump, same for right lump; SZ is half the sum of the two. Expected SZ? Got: 931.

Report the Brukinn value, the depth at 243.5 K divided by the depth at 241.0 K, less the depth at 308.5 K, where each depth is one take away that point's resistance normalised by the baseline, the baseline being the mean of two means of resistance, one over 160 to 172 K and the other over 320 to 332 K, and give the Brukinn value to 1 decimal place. 1.5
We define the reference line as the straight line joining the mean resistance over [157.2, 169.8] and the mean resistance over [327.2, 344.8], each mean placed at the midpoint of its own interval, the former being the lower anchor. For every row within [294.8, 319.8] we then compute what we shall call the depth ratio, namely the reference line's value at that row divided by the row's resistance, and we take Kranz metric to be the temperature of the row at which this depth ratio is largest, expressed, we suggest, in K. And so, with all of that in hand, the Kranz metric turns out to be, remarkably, 301.0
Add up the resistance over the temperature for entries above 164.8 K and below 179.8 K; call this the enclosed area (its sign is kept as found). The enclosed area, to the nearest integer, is 1220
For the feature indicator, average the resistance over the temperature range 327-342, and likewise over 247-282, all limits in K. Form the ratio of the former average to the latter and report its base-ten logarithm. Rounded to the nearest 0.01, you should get 0.11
